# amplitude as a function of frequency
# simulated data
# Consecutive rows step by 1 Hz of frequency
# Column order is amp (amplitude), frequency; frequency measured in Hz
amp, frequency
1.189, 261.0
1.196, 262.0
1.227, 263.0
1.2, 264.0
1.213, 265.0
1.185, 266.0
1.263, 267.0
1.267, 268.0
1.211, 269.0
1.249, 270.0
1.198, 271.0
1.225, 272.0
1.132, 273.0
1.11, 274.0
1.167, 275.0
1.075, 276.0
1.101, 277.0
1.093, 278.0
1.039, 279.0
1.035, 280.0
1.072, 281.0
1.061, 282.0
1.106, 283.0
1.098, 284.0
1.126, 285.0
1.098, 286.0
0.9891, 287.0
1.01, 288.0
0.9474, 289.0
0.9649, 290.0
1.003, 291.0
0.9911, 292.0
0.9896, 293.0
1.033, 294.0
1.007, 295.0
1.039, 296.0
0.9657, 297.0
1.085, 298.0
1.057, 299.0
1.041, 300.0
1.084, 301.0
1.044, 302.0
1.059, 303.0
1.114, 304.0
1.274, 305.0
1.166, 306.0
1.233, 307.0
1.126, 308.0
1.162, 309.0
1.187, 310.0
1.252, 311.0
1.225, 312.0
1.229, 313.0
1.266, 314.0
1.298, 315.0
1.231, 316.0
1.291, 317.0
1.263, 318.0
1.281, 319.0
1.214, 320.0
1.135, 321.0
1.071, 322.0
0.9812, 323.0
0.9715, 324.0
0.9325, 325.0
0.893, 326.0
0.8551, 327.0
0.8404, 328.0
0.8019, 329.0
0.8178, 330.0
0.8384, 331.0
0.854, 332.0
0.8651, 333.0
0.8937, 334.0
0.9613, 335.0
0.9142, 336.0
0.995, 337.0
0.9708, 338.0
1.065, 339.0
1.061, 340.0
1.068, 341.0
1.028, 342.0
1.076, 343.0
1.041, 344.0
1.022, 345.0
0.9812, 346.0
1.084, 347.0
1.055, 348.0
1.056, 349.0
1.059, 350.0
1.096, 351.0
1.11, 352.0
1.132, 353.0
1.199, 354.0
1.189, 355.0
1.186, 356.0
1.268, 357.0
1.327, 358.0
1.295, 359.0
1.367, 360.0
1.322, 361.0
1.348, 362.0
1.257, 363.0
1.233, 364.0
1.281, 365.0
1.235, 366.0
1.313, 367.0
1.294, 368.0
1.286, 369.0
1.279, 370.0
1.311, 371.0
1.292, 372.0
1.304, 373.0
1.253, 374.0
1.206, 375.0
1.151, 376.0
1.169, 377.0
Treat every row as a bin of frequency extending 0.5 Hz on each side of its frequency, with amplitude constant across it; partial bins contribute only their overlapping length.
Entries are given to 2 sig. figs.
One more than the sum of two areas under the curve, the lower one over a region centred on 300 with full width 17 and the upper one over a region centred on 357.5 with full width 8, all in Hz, 29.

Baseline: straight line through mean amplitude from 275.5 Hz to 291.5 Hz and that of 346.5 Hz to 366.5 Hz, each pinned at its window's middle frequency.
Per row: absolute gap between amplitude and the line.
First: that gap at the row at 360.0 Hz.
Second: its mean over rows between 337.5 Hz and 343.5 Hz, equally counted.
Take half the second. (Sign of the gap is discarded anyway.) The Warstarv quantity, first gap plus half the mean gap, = 0.22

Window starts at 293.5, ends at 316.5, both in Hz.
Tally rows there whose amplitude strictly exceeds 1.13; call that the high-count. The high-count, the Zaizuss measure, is 11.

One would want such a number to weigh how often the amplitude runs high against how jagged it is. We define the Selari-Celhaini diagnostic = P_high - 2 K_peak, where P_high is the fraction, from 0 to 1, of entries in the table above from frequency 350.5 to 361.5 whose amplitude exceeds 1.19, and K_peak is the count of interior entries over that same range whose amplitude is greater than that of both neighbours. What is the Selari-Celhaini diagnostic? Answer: -5.5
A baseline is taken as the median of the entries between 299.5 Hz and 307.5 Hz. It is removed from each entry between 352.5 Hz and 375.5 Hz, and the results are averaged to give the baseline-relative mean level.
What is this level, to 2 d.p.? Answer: 0.17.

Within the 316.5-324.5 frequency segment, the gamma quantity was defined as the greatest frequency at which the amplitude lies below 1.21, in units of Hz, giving 324.0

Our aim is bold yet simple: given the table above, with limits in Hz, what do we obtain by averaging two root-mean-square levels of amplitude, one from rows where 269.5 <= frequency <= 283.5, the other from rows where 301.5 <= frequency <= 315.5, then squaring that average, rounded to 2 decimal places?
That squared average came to 1.34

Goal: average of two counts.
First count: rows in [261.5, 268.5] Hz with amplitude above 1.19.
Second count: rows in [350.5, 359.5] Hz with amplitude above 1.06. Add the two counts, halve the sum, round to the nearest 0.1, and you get 7.5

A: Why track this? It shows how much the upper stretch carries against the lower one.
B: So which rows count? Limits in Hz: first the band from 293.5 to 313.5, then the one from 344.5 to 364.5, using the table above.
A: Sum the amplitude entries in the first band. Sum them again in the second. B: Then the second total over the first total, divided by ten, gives 0.105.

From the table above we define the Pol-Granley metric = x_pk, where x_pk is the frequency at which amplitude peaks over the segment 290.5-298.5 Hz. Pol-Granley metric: 298.0 Hz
